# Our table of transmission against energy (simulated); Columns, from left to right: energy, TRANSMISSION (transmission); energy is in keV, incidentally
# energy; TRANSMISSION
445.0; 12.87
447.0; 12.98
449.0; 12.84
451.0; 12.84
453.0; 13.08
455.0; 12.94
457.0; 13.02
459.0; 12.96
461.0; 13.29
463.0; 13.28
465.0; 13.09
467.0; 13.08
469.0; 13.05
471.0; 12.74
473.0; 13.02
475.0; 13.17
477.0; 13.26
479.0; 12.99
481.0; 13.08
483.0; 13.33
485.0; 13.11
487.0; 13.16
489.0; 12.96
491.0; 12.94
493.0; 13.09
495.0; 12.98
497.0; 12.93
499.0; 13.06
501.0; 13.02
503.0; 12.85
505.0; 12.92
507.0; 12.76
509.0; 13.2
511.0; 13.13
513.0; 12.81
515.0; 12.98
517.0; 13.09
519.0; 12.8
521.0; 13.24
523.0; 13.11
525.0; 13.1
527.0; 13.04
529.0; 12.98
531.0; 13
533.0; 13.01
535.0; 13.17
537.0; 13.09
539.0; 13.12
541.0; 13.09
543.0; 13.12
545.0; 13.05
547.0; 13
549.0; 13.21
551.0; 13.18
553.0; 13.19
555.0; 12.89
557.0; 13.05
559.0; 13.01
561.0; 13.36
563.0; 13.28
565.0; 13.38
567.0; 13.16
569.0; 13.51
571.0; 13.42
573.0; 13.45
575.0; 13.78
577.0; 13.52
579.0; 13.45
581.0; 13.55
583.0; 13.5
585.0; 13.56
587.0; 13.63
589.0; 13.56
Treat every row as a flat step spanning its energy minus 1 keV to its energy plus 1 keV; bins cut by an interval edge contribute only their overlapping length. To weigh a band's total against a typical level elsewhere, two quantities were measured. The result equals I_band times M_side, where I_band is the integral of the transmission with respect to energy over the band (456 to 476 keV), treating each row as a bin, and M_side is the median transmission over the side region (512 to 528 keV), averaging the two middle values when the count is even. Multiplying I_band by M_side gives 3415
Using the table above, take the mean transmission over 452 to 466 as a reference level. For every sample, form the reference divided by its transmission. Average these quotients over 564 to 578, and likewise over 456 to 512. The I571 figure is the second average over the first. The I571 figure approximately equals 1.03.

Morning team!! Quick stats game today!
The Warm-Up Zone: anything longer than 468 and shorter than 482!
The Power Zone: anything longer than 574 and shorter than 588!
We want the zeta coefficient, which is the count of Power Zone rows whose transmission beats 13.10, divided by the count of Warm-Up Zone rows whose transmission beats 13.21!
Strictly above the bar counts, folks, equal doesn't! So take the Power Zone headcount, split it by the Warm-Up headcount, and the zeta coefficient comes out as 7.0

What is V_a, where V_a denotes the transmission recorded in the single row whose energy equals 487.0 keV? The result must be 13.16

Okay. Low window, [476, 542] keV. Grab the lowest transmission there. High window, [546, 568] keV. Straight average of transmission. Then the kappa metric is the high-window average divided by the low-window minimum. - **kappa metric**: 1.031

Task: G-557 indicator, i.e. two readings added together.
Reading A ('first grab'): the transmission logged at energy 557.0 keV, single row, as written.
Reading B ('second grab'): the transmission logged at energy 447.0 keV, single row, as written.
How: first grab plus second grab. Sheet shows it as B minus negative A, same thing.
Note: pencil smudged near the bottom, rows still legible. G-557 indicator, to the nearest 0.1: 26.0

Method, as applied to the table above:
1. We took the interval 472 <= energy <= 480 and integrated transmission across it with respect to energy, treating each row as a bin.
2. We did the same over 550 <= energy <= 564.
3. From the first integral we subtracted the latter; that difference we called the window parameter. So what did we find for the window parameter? -79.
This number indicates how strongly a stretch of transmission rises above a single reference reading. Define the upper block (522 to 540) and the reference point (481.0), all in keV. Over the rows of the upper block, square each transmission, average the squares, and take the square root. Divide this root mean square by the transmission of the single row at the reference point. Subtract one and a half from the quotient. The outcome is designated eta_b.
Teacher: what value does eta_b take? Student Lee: -0.501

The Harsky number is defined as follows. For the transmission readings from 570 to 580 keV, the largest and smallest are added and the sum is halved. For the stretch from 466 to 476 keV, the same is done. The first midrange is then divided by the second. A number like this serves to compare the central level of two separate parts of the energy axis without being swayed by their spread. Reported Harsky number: 1.050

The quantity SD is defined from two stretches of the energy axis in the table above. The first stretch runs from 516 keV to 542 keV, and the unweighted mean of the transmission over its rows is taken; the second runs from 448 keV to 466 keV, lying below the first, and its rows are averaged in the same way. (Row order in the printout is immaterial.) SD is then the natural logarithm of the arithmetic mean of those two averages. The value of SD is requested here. 2.569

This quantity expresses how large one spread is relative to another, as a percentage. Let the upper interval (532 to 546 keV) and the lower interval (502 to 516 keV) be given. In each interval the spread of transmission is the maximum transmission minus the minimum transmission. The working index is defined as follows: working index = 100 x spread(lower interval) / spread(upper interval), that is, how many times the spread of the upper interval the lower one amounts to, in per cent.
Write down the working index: 275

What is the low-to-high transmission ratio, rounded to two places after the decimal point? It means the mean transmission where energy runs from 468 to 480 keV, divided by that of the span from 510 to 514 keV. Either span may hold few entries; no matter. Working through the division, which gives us 1.01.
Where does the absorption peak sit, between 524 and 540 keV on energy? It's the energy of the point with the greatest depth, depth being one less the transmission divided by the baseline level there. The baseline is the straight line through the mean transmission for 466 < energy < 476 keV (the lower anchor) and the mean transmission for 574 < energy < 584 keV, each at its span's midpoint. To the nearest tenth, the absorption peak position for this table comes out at 529.0 keV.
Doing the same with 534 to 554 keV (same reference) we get 547.0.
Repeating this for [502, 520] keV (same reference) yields 519.0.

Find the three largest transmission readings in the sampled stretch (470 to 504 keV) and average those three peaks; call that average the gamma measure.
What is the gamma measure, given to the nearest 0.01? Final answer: 13.25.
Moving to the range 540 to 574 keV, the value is 13.46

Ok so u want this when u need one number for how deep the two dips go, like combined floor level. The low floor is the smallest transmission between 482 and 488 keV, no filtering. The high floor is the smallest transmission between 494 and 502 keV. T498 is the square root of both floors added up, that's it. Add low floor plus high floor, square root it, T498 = 5.10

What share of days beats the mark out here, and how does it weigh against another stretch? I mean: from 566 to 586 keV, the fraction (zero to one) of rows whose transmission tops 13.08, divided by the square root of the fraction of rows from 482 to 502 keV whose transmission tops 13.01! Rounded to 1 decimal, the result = 1.3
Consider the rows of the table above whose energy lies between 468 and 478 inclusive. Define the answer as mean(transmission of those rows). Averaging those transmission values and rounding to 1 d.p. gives 13.0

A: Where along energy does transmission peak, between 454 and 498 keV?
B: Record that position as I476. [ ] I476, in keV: 483.0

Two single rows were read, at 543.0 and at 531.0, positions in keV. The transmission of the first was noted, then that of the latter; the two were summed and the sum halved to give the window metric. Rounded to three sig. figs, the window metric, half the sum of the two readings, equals 13.1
